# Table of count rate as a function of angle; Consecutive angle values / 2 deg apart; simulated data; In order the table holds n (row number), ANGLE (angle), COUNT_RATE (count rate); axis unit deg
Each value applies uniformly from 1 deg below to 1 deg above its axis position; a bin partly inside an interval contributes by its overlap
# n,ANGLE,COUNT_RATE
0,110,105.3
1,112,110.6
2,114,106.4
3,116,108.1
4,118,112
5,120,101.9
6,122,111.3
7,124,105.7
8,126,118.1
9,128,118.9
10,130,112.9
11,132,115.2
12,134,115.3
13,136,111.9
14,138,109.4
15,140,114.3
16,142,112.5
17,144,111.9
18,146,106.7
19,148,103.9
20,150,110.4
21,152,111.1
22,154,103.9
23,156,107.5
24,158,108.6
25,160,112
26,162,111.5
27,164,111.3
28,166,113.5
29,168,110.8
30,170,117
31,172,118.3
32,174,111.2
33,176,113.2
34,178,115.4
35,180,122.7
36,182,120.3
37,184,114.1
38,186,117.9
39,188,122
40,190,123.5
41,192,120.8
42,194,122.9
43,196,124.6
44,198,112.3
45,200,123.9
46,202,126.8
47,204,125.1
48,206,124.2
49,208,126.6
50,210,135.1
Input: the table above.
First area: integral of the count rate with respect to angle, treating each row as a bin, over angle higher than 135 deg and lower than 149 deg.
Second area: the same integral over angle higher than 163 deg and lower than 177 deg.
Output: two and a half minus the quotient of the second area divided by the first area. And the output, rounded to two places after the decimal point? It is 1.47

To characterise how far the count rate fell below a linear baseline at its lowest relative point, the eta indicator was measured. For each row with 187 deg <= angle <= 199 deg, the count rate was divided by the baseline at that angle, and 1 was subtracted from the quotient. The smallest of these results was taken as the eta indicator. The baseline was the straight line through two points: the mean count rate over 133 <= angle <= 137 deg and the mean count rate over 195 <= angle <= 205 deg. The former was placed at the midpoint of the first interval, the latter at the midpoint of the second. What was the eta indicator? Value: -0.082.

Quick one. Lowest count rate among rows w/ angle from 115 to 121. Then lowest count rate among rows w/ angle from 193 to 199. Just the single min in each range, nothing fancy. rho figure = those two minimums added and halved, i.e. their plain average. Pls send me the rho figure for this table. 107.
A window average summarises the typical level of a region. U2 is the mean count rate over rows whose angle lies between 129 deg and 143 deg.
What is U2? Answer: 113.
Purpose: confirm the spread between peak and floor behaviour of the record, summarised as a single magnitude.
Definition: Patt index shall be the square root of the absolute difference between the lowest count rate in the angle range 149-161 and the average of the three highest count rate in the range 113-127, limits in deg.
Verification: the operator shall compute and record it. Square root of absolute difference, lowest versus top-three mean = 3.1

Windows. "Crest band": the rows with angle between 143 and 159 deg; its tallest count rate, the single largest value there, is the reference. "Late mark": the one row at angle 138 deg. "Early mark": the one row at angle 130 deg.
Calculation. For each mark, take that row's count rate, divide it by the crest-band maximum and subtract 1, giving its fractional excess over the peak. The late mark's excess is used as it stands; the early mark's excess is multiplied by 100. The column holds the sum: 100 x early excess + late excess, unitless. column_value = 1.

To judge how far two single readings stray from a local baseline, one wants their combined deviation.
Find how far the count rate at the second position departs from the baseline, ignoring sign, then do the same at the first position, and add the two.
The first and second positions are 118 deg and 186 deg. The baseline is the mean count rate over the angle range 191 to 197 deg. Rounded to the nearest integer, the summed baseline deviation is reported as 16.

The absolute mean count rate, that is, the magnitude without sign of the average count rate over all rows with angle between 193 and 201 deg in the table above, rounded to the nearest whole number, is 121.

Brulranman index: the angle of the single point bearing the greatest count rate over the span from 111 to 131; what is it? 128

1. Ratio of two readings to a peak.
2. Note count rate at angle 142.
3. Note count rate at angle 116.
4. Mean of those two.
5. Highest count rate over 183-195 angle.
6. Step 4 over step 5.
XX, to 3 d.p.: 0.893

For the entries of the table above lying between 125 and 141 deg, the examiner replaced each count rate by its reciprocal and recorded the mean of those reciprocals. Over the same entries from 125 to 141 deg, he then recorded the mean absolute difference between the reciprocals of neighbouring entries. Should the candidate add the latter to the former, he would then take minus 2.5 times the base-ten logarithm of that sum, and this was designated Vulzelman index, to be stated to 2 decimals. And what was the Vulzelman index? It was 5.12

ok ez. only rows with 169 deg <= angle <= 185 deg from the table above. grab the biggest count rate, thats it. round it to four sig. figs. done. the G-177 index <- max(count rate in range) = 122.7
